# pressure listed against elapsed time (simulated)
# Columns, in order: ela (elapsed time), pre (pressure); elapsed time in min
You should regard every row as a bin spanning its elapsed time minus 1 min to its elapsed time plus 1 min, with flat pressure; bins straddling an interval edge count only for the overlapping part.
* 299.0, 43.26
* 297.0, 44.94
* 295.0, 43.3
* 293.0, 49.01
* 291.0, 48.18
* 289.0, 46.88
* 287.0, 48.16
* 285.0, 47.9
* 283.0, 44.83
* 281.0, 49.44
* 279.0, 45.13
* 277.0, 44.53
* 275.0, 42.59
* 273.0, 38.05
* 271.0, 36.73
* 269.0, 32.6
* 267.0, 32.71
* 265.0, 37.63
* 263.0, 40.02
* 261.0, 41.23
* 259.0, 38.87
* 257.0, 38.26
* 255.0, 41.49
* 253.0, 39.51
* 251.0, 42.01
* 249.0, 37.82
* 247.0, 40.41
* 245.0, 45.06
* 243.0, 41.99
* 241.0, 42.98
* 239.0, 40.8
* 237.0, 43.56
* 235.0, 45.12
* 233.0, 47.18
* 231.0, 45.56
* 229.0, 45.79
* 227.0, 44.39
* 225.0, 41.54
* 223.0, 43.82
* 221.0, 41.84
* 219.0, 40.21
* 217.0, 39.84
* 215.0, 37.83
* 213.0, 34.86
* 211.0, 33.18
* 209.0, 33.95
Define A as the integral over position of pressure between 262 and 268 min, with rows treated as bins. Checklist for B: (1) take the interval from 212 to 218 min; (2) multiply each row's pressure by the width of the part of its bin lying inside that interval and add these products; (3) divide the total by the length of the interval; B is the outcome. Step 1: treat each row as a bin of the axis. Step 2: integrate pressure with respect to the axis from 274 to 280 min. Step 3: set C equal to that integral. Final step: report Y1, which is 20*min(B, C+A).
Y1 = 750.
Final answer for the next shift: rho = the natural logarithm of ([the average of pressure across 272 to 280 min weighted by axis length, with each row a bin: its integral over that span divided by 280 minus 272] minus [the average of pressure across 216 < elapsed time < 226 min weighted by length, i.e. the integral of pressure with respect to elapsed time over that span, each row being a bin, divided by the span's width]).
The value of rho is 0.1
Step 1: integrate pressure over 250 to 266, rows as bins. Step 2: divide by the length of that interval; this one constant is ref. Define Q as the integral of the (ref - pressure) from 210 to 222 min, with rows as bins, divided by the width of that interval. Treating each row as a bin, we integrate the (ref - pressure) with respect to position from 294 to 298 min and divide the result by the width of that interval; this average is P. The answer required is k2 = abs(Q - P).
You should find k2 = 6.2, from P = -4.2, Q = 2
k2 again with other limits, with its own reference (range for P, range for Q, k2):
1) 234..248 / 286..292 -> 4.9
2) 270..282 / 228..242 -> 1.7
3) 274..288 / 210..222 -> 8.1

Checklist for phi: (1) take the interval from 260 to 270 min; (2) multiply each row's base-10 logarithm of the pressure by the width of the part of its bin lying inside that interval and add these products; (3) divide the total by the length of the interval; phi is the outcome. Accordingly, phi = 1.56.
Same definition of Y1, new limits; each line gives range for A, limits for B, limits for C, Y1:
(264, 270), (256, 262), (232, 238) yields 789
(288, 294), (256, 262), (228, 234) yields 789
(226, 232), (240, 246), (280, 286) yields 867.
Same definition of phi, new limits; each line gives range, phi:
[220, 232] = 1.64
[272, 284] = 1.64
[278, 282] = 1.67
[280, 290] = 1.68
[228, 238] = 1.66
